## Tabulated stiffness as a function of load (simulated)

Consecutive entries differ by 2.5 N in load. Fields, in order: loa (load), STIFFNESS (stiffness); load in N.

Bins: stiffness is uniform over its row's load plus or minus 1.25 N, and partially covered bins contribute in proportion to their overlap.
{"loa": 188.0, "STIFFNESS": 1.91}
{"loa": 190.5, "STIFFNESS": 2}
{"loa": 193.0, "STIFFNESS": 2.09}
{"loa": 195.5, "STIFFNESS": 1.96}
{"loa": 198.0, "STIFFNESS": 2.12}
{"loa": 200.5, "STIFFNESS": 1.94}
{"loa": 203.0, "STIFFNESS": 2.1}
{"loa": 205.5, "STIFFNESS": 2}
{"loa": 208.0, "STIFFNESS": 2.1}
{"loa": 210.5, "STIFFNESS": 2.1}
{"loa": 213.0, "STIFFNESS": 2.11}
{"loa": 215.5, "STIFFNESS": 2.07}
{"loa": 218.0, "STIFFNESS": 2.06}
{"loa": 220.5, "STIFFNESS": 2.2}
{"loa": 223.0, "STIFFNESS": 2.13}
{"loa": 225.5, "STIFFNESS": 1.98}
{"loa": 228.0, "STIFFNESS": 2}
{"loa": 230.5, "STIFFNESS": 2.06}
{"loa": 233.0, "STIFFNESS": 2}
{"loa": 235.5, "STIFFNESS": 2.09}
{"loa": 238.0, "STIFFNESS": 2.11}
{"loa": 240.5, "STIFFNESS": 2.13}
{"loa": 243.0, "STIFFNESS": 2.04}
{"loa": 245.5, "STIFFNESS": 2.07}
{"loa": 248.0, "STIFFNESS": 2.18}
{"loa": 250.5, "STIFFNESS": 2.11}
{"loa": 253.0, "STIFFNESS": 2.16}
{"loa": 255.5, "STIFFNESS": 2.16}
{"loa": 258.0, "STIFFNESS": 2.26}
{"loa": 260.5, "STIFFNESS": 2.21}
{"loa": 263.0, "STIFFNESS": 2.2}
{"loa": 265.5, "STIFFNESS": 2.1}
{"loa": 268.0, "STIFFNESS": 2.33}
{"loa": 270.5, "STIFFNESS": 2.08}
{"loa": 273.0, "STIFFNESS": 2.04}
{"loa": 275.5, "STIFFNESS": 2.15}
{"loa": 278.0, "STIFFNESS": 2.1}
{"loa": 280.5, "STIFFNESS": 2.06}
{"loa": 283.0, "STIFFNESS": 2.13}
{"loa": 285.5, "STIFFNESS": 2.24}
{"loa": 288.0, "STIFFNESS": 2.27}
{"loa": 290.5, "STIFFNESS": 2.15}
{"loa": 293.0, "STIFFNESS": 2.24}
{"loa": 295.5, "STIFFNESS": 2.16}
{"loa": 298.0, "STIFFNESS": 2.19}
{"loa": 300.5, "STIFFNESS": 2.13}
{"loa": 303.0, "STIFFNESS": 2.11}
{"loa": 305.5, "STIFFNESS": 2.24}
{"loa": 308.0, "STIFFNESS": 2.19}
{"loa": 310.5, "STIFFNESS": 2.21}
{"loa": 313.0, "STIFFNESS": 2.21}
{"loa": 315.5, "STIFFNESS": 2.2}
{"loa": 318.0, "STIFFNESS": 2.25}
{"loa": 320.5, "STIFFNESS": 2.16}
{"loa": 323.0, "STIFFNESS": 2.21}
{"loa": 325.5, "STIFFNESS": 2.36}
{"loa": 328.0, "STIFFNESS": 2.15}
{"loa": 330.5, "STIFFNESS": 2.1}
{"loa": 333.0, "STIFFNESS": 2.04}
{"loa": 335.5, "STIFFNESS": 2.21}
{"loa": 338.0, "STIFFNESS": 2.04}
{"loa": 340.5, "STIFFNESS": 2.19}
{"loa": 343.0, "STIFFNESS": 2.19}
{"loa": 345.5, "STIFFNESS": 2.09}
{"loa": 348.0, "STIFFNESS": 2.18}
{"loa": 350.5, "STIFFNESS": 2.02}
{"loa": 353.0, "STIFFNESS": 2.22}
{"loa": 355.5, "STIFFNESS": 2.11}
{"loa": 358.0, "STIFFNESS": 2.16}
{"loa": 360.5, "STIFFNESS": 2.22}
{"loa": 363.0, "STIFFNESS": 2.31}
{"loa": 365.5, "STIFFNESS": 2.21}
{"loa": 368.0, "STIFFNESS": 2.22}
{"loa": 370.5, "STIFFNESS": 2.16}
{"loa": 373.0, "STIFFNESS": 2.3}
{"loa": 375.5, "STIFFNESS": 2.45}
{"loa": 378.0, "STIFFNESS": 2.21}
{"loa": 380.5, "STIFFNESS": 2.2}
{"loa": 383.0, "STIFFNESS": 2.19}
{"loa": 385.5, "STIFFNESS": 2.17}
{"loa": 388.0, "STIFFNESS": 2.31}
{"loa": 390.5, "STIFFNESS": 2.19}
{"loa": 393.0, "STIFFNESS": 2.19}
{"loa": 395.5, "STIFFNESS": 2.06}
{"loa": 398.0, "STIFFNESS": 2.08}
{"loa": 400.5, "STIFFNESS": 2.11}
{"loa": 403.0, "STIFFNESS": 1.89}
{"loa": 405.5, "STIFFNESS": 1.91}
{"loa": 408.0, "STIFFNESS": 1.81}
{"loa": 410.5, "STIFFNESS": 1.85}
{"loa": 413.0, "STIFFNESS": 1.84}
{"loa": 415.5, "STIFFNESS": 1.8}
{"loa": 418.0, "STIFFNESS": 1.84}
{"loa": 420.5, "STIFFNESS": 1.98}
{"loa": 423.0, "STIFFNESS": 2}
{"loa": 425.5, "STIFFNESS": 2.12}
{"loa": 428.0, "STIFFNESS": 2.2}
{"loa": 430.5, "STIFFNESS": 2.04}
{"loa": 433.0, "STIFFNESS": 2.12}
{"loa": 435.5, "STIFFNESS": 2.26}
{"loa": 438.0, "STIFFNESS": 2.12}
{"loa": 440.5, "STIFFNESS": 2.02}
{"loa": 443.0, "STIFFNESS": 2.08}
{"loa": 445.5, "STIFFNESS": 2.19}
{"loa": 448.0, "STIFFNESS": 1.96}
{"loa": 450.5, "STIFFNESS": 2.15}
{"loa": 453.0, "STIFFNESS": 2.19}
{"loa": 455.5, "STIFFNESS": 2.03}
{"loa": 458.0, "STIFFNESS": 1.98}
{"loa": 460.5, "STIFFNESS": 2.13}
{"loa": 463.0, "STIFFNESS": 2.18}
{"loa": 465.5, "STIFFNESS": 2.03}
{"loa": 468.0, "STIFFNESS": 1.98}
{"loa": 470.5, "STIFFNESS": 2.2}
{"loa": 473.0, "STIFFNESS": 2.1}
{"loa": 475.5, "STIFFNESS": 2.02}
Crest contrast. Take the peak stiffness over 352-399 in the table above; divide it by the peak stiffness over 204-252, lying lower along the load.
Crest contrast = 1.11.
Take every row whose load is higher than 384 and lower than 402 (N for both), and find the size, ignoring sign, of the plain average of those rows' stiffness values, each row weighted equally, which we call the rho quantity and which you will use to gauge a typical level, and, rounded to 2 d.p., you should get 2.16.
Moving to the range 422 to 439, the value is 2.12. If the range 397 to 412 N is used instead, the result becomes 1.94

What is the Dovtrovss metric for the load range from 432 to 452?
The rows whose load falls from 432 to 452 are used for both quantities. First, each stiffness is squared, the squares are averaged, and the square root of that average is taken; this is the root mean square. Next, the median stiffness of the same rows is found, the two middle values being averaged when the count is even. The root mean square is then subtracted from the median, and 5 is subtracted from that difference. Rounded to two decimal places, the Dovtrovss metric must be -4.99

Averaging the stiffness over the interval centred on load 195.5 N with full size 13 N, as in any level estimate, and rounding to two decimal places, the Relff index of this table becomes 2.02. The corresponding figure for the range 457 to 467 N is 2.08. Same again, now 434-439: 2.19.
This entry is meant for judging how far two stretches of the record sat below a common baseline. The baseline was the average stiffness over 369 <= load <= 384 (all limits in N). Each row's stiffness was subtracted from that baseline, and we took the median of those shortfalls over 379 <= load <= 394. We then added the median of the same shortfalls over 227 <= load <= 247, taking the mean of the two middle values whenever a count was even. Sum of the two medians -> 0.25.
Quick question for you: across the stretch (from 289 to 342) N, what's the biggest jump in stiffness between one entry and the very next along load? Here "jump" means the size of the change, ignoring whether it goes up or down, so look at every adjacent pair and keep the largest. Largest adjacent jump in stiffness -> 0.210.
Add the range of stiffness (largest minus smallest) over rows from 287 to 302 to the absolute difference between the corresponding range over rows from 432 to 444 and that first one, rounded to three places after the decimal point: 0.240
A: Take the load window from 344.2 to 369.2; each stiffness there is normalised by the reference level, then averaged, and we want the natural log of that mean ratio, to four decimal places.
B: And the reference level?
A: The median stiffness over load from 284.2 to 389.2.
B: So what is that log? -0.0096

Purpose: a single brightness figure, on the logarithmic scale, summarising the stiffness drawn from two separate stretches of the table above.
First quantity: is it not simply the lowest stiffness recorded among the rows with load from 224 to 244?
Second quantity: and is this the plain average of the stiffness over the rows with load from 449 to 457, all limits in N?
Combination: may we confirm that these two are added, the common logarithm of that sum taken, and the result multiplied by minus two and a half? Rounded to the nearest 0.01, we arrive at -1.53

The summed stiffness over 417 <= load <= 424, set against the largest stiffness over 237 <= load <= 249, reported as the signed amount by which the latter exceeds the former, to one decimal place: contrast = -3.6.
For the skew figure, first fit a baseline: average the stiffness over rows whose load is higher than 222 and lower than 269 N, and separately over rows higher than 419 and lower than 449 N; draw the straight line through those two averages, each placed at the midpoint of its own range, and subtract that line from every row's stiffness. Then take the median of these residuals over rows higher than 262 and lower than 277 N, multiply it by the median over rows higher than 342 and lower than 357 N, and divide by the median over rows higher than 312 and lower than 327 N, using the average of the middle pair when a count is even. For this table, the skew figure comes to 0.00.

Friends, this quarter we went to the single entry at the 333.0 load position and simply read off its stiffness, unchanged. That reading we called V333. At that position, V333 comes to 2.04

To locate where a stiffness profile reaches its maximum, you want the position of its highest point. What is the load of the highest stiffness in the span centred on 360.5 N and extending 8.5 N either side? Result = 363.0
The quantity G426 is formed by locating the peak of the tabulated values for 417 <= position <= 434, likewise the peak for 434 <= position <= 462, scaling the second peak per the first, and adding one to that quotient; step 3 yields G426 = 2.03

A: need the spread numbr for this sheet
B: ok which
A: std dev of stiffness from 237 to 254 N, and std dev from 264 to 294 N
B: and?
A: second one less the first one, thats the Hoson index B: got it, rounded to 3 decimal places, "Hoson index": 0.043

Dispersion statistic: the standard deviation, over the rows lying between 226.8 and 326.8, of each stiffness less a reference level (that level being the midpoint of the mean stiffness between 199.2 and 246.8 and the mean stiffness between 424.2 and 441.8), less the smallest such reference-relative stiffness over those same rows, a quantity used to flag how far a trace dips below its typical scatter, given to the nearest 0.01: 0.18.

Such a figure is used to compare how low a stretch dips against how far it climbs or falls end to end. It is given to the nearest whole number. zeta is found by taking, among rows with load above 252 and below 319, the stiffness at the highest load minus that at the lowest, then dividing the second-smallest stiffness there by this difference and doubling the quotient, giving 46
